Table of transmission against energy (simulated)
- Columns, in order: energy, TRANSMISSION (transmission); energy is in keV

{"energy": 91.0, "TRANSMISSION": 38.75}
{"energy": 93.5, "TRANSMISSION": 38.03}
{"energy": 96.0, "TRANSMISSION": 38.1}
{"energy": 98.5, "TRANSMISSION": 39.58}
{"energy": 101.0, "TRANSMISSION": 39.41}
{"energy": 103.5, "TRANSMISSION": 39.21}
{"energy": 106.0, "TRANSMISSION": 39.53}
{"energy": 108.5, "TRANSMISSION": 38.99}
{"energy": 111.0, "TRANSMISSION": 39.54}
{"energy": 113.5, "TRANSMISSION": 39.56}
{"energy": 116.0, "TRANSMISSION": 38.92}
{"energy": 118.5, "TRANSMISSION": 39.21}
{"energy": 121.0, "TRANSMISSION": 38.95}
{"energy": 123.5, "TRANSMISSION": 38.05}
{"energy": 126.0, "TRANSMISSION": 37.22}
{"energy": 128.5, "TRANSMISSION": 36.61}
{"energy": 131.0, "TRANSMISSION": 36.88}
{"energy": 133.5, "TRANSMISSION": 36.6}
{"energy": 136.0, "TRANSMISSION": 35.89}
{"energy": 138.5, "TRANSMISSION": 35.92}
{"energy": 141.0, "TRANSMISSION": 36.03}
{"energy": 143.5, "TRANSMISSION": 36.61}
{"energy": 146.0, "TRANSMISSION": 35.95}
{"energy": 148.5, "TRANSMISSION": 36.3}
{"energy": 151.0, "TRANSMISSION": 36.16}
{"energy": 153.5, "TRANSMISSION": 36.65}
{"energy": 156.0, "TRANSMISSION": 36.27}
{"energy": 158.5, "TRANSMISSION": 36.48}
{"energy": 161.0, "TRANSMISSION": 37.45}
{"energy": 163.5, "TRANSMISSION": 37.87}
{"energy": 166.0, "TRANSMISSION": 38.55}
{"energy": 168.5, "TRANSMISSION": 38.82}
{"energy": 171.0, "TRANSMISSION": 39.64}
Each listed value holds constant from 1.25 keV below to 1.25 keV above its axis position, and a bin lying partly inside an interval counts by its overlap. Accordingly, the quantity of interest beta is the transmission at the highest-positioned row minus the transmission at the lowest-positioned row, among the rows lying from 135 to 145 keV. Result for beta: 0.7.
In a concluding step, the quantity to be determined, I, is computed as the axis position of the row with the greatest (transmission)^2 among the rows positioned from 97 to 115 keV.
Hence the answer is 98.5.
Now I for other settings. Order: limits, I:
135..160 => 153.5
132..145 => 143.5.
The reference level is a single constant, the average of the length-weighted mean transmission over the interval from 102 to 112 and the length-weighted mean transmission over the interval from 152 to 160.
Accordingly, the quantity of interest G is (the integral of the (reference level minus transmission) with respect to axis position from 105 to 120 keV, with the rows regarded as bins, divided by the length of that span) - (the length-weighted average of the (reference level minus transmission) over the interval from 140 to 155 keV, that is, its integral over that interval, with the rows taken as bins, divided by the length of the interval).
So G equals -3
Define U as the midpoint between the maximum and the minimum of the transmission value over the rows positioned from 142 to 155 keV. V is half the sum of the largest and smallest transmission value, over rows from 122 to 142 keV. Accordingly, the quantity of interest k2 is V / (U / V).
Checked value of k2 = 37.7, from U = 36.3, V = 37.0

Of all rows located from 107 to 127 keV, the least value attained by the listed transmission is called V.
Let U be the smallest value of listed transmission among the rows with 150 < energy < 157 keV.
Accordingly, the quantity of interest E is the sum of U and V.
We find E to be 73.4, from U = 36.16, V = 37.22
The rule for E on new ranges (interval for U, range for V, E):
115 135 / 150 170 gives 72.8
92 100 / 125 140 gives 73.9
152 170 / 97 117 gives 75.2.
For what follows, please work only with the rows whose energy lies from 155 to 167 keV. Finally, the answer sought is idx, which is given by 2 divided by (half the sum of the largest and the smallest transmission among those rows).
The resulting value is 0.0535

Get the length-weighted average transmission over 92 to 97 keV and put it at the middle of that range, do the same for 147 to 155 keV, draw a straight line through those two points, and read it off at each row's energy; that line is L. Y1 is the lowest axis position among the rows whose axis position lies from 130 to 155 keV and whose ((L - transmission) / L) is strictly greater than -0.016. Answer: 131.0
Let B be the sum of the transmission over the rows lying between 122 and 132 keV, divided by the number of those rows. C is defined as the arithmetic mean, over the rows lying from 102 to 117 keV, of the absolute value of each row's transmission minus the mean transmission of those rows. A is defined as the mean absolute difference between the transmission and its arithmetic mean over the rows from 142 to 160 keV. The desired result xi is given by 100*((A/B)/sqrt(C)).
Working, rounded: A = 0.20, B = 37.2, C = 0.252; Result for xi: 1.1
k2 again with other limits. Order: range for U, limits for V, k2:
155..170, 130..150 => 35.3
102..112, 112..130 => 36.9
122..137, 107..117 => 41.6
